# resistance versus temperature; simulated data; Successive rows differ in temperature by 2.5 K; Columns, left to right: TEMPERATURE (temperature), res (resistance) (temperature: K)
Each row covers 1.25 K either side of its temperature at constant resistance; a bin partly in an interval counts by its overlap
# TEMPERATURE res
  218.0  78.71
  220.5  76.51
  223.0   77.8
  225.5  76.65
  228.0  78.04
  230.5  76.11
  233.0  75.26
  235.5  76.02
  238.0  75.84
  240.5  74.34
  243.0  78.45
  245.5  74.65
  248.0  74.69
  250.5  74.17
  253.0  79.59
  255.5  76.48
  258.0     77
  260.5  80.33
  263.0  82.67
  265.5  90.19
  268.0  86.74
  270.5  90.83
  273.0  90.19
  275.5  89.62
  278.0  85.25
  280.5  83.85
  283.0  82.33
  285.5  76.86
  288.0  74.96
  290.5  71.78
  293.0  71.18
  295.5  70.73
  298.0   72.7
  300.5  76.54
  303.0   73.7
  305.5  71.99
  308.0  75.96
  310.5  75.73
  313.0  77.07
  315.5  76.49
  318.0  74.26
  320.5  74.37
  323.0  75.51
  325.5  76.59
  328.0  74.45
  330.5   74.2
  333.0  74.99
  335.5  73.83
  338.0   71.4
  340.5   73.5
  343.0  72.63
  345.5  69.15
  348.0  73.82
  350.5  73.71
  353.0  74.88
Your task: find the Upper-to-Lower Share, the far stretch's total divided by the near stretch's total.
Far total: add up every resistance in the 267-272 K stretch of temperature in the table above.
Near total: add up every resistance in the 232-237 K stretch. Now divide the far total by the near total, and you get 1.17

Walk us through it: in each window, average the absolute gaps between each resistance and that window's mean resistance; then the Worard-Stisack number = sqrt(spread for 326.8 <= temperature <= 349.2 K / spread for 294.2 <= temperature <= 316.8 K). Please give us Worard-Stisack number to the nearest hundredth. 0.82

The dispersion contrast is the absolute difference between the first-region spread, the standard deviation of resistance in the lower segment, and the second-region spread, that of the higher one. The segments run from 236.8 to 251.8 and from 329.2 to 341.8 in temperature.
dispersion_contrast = 0.3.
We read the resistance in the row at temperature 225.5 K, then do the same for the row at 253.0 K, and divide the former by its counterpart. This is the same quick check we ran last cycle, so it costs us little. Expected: 0.96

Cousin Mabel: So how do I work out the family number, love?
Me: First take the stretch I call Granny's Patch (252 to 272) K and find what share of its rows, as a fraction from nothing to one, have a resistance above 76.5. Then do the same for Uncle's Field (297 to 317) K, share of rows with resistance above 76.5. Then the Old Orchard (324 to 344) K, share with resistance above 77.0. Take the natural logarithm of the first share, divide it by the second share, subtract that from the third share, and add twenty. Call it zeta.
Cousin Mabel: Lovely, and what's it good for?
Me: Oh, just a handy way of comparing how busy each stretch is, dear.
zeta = 20.5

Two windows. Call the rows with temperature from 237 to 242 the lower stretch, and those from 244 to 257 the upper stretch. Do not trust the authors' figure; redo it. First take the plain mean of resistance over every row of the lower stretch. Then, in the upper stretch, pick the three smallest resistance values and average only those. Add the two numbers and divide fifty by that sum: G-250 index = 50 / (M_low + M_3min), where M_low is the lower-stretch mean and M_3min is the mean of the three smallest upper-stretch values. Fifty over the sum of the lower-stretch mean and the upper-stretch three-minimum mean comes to 0.334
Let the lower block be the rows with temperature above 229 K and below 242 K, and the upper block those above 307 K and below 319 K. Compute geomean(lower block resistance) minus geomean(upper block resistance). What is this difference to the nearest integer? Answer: 0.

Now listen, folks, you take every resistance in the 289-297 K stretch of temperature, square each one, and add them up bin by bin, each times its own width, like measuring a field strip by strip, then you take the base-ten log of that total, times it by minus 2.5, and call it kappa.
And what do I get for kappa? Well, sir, -11.5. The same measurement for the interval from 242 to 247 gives -11.2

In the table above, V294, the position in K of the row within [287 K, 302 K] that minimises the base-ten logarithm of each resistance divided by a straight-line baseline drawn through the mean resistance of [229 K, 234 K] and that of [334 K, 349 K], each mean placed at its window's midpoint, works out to 295.5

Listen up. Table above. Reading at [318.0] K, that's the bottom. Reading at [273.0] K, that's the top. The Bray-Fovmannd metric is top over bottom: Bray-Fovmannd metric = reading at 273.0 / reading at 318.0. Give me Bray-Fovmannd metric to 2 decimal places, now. 1.21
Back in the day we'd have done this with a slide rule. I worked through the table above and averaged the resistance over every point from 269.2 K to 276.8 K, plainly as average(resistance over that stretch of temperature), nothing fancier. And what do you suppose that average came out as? 90.2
